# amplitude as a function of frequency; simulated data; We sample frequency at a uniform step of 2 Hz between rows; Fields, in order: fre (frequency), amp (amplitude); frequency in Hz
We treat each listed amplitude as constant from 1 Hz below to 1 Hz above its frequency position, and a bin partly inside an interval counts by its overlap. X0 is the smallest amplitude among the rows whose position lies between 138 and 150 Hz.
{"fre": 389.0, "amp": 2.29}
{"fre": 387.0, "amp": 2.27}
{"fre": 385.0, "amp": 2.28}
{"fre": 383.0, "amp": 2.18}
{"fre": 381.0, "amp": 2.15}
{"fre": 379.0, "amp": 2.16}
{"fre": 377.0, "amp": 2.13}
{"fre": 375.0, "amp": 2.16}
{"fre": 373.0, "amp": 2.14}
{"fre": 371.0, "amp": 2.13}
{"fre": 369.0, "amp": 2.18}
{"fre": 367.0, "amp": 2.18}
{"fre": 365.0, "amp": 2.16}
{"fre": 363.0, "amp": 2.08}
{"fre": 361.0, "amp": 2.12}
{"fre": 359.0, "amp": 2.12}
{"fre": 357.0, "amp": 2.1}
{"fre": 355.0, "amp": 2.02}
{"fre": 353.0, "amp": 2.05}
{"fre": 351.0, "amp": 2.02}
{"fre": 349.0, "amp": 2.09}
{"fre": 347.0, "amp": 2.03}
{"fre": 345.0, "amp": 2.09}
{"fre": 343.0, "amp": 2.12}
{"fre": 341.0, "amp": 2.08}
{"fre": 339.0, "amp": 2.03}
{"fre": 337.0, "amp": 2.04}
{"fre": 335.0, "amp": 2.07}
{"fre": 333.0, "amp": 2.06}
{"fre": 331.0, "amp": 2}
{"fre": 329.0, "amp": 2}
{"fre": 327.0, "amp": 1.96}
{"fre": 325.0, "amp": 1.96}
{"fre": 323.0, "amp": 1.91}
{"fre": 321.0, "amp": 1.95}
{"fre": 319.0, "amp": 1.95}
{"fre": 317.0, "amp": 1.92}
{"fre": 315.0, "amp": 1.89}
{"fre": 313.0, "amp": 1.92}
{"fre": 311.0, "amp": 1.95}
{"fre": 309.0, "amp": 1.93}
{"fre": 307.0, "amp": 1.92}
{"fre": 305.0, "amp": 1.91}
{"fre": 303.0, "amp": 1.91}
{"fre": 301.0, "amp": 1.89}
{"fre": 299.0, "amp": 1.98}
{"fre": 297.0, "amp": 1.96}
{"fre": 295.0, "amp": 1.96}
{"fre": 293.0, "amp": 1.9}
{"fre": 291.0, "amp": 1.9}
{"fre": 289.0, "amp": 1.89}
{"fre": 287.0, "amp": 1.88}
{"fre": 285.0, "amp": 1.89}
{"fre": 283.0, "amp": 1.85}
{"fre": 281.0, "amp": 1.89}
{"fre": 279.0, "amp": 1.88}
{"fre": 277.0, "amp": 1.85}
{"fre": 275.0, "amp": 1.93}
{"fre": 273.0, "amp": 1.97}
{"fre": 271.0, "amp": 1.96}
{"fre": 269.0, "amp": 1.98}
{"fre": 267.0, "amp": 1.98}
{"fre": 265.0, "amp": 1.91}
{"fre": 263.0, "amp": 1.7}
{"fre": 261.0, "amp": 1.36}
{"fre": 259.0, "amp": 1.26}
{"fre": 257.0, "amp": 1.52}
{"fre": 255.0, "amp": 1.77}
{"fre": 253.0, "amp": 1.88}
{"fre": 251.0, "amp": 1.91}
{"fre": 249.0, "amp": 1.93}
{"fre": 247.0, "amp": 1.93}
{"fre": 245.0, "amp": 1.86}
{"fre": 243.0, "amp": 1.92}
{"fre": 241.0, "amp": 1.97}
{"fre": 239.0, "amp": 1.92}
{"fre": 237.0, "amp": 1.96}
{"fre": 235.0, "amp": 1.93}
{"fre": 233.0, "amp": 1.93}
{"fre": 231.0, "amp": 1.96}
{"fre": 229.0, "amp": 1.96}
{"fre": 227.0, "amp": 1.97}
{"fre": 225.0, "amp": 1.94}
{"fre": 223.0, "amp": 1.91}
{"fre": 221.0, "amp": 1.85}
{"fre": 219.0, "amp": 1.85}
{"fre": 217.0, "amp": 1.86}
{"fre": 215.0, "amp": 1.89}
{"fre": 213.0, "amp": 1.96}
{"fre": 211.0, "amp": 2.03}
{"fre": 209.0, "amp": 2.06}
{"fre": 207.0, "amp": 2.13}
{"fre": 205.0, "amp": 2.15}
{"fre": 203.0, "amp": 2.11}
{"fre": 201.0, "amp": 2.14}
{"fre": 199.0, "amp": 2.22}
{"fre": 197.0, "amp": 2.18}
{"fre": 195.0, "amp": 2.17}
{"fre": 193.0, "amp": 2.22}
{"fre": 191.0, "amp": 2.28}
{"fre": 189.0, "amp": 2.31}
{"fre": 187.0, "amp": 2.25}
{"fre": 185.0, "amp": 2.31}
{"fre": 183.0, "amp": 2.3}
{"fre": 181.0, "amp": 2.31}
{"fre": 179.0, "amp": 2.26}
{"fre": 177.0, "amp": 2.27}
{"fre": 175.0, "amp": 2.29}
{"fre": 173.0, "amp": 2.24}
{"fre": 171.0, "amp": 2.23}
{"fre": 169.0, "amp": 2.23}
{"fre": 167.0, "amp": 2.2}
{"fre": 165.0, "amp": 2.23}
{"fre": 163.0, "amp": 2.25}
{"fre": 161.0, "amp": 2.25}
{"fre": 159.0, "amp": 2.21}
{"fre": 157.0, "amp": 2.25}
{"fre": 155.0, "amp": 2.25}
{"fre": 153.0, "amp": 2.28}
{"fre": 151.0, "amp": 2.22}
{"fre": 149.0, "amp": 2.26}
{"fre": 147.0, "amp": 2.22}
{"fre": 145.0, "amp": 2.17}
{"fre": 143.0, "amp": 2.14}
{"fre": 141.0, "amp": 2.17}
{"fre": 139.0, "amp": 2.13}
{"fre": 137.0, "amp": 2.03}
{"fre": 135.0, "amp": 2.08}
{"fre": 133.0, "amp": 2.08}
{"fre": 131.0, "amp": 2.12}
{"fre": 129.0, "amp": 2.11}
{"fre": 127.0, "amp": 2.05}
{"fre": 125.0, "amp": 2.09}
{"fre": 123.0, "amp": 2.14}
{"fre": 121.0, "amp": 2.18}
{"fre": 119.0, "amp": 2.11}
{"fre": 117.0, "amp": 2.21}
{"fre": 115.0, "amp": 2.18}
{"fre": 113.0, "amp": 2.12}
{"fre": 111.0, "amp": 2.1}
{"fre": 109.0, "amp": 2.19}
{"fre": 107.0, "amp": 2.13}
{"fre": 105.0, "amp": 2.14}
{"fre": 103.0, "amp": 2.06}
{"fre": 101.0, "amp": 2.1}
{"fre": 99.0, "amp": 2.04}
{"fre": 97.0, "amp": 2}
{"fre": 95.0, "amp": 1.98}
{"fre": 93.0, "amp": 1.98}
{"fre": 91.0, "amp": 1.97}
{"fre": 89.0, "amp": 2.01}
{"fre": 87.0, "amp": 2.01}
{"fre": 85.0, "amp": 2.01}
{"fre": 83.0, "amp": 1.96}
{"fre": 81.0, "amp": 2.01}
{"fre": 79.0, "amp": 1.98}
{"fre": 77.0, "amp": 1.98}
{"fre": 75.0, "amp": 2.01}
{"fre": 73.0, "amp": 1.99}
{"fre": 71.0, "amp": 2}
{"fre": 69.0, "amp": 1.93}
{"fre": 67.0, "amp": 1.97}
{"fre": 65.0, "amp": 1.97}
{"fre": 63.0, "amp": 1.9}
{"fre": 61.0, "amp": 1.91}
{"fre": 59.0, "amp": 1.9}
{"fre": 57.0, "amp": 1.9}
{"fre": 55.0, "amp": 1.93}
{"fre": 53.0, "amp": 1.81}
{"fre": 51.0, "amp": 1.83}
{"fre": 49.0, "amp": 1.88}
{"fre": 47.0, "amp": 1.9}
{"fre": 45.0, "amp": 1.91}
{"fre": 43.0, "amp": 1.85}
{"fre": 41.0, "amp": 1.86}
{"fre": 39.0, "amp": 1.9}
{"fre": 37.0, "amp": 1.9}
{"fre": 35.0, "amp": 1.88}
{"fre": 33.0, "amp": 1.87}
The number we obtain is 2.13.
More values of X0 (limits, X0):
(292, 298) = 1.9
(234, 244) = 1.92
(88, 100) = 1.97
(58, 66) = 1.9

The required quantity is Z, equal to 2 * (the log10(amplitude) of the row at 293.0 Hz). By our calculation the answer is 0.56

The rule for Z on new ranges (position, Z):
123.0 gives 0.66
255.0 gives 0.50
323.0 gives 0.56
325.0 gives 0.58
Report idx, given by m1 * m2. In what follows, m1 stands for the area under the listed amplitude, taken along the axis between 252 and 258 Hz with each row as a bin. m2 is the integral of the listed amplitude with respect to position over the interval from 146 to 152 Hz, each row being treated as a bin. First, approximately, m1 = 10.3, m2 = 13.4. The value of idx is 139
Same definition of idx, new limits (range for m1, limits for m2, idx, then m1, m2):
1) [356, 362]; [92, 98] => 151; 12.7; 11.9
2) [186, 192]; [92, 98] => 163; 13.7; 11.9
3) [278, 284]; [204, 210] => 143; 11.2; 12.7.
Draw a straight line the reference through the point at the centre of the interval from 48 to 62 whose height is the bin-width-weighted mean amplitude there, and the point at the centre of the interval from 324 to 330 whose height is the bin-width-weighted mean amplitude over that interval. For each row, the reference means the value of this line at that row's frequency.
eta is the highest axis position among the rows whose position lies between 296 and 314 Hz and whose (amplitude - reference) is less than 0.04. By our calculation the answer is 313.0 Hz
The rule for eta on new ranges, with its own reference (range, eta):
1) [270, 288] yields 287.0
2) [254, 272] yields 271.0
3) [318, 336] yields 331.0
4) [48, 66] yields 63.0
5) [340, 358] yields 355.0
